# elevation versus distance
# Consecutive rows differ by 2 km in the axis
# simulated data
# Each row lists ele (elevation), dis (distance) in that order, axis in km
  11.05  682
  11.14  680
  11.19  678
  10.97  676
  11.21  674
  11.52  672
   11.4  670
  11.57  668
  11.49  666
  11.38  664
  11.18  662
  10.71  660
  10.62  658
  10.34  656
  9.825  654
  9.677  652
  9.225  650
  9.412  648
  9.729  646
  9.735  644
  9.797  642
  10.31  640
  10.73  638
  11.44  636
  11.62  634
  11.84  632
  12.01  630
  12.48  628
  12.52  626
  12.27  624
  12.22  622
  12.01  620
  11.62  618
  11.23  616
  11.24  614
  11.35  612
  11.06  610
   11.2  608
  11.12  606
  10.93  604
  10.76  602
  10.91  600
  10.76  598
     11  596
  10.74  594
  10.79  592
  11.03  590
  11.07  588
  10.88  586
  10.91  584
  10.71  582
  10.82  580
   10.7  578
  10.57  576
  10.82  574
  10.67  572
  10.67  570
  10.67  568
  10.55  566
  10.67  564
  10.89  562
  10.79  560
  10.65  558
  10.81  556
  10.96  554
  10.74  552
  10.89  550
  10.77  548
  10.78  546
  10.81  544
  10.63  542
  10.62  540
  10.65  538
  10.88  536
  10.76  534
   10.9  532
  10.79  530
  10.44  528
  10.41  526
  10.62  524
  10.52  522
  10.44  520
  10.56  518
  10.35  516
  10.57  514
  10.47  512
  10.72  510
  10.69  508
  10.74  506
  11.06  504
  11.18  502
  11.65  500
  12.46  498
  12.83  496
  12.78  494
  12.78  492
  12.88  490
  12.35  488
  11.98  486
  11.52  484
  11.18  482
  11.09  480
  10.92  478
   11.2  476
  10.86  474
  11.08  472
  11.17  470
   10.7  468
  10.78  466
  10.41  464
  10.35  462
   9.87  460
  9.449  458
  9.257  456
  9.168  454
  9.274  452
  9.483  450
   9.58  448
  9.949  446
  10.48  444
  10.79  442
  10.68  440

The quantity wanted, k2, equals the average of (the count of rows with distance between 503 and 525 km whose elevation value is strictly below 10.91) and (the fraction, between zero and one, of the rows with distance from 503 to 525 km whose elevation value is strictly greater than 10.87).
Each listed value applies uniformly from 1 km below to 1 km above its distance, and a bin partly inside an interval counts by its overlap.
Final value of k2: 5.0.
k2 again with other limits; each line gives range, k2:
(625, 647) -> 2.8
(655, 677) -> 1.9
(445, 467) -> 5.5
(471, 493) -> 1.0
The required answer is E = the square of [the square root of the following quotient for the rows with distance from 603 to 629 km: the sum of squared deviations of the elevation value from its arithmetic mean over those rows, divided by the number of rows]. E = 0.31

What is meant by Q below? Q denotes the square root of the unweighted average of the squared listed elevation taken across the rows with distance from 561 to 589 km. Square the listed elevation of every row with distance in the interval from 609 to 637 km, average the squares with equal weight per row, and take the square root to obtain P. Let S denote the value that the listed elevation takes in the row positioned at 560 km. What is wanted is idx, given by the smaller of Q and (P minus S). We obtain 1.0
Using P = 11.8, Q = 10.8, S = 10.79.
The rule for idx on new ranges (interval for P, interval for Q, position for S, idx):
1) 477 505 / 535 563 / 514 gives 1.4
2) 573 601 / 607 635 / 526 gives 0.4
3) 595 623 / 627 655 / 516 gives 0.9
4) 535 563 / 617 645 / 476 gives -0.4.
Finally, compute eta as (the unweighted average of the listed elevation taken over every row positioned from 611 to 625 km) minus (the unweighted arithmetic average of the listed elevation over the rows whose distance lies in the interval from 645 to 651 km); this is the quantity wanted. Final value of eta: 2.3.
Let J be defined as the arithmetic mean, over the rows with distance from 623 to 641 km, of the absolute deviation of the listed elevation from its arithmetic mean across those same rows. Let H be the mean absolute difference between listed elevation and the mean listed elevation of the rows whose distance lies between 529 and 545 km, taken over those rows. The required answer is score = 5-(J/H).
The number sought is -1.5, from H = 0.1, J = 0.59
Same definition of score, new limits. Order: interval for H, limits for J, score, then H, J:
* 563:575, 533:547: 3.2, 0.0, 0.09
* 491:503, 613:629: 4.2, 0.6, 0.44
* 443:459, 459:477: 3.9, 0.3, 0.34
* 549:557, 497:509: -1.7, 0.1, 0.51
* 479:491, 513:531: 4.8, 0.6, 0.10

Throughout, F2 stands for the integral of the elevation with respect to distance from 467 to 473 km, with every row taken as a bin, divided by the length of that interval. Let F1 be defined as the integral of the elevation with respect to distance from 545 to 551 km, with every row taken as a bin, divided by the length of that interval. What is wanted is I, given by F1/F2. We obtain 0.98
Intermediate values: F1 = 10.8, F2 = 11.0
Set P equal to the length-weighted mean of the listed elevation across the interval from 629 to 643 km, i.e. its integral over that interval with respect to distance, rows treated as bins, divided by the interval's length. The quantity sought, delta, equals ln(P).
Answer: 2.41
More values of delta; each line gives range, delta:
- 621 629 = 2.52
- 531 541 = 2.38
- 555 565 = 2.38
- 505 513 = 2.37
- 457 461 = 2.27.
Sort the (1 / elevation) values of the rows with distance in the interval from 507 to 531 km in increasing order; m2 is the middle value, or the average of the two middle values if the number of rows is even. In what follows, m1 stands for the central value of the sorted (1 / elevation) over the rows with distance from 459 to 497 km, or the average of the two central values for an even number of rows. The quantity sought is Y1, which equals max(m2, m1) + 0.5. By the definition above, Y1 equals 0.5949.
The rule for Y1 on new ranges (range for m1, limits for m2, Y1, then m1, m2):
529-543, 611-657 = 0.5929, 0.0929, 0.0890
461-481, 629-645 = 0.5918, 0.0918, 0.0903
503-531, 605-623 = 0.5947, 0.0947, 0.0890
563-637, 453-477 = 0.5948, 0.0909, 0.0948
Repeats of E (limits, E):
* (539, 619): 0.05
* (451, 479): 0.54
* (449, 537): 0.86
